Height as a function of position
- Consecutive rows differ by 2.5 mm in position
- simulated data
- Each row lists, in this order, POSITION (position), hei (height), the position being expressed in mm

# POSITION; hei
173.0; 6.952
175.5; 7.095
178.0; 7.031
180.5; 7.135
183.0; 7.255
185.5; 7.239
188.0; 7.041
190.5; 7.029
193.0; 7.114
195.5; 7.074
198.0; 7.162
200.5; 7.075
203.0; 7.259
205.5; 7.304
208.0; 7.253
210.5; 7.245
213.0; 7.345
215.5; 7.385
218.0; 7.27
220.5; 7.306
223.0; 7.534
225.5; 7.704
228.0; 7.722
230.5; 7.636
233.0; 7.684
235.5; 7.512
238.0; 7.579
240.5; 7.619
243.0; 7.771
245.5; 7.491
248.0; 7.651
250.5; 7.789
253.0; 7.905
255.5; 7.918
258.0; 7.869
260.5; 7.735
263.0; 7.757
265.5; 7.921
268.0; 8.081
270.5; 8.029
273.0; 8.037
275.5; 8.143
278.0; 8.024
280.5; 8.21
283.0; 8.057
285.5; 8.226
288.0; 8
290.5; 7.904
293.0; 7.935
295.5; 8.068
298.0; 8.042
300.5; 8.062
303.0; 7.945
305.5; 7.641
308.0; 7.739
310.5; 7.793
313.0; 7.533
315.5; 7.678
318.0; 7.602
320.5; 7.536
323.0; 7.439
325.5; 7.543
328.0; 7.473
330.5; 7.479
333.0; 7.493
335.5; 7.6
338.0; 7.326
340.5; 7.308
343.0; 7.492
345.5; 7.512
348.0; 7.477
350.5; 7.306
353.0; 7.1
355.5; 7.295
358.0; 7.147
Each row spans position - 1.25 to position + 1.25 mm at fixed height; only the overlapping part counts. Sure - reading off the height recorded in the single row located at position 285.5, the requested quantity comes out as 8.226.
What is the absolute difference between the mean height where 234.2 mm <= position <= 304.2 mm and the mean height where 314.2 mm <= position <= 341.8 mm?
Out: 0.40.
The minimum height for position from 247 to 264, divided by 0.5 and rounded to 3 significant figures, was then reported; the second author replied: 15.3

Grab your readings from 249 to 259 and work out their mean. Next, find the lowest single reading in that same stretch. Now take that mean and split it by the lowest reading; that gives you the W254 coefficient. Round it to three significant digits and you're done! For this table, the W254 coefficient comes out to 1.01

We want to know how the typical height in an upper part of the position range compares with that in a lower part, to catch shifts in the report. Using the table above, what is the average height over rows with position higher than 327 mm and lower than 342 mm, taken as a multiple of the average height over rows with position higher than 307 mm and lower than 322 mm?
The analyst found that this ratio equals 0.97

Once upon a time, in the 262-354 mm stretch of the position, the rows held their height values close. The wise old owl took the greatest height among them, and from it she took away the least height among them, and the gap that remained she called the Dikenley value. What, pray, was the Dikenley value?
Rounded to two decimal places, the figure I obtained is 1.13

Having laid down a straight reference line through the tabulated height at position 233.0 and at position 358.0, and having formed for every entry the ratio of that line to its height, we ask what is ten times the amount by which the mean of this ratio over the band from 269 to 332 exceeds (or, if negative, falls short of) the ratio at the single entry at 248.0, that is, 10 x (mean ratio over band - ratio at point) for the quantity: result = -0.53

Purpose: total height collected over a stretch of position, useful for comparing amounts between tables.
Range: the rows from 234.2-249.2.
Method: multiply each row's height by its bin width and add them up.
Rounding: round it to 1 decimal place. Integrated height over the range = 114.1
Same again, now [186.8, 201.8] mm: 106.2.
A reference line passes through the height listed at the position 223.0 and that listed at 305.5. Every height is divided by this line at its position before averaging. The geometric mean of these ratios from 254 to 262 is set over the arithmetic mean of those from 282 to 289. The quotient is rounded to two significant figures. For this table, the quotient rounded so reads 0.97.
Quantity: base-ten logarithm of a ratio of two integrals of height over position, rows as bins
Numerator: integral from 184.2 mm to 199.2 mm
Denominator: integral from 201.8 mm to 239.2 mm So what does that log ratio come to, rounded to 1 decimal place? -0.4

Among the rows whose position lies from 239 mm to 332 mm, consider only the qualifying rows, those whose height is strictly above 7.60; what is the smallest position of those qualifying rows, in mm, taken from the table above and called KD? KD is 240.5 mm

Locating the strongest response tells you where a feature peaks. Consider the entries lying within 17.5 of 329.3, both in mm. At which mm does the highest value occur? 315.5 mm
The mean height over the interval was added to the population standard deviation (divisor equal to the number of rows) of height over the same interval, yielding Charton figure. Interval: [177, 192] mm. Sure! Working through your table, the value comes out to 7.22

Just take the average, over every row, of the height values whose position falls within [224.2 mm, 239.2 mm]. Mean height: 7.6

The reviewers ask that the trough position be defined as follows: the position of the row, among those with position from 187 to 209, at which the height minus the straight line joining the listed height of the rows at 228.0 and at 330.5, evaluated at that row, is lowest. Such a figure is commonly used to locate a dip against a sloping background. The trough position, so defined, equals 190.5 mm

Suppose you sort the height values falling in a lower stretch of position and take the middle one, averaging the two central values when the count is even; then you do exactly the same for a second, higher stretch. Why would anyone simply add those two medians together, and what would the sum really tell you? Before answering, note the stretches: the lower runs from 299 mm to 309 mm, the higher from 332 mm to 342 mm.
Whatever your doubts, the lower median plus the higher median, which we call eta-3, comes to 15.3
